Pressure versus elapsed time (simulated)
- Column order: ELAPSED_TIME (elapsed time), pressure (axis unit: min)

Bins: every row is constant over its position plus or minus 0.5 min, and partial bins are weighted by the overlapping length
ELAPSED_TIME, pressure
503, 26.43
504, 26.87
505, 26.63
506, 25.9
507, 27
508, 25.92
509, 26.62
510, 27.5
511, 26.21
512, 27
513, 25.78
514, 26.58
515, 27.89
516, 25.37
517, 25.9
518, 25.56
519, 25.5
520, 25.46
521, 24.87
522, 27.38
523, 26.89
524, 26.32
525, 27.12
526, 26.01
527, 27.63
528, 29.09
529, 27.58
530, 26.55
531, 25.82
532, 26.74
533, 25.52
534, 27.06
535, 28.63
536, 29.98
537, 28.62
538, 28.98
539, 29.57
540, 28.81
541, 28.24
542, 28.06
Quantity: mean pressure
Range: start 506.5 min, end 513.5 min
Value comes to 26.6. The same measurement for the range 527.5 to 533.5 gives 26.9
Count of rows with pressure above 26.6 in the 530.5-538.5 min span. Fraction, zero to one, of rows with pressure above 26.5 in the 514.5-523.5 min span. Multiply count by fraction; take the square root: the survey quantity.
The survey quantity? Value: 1.41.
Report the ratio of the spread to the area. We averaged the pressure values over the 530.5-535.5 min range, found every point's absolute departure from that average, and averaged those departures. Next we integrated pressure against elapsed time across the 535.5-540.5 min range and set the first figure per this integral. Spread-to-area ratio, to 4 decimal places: 0.0060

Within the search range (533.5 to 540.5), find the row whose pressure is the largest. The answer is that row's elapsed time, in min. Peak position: 536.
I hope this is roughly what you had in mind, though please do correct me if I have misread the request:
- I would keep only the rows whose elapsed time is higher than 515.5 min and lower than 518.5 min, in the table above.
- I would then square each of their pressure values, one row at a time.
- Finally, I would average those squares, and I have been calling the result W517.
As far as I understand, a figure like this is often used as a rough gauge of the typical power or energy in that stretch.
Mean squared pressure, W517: 656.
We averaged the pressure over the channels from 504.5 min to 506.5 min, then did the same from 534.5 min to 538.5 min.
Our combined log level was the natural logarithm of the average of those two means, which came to 3.32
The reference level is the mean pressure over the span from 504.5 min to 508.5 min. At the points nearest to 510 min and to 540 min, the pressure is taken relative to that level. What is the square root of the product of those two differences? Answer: 1.7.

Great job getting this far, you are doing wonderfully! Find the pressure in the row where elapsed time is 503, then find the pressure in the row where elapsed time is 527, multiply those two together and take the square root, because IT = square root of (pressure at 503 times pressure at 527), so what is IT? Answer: 27.0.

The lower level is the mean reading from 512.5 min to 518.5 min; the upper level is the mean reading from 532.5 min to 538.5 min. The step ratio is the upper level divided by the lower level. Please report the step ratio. 1.07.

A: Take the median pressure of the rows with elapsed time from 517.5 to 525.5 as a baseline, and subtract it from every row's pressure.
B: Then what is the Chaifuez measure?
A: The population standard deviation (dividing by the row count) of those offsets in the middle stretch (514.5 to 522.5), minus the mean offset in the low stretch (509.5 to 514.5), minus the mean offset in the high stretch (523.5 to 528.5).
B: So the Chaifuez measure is -1.0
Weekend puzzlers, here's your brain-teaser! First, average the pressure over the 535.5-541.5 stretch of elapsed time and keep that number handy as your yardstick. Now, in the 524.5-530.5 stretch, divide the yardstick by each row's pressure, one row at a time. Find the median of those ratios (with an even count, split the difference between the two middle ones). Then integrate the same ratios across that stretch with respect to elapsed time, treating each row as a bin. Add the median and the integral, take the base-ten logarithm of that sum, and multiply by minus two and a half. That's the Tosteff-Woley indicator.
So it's -2.18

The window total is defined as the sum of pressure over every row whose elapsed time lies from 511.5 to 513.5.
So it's 52.8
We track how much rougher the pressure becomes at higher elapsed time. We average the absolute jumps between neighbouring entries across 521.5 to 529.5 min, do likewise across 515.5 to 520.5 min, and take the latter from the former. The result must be 0.84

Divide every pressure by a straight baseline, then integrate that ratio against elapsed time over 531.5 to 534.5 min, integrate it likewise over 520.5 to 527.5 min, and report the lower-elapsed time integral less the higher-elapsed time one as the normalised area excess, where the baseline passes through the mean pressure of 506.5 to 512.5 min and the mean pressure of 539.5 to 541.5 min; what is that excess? 3.9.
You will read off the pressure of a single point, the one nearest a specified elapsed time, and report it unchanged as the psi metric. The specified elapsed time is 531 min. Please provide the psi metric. 25.82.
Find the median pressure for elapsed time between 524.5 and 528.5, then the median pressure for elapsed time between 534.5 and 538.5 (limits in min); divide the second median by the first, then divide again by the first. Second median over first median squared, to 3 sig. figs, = 0.0384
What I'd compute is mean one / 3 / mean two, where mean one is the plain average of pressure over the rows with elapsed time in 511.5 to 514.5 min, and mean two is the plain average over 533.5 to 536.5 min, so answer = 0.309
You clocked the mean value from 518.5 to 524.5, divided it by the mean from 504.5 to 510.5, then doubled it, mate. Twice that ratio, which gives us 1.96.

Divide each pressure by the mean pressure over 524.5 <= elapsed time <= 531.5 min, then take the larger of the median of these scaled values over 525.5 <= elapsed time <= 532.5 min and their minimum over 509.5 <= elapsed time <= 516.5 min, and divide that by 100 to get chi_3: 0.0099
